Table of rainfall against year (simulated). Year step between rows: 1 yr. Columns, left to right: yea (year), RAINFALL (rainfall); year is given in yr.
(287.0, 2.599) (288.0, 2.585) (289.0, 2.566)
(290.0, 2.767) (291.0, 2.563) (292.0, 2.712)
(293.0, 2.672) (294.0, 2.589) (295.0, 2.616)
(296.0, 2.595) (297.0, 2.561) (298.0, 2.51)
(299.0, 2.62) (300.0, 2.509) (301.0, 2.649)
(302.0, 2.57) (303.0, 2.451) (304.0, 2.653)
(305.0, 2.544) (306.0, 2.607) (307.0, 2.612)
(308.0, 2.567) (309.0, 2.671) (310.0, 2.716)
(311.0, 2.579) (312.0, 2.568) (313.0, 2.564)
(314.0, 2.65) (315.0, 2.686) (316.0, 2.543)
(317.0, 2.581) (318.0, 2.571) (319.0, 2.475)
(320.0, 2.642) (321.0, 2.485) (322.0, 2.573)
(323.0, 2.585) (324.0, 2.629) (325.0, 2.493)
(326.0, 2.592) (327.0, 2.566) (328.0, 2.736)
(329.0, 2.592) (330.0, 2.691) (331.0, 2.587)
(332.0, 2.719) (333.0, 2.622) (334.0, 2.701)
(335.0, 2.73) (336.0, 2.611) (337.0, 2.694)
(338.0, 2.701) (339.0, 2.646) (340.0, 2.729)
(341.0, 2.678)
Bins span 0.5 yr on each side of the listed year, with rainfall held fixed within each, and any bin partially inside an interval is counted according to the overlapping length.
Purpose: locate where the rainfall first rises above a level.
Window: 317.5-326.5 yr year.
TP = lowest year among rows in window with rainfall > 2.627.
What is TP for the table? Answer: 320.0 yr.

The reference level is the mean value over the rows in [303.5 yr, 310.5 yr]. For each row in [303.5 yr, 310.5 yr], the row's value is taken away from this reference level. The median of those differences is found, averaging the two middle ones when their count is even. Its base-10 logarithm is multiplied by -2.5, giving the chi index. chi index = 4.78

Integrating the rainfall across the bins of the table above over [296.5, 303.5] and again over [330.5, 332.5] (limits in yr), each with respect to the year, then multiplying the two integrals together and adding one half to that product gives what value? 95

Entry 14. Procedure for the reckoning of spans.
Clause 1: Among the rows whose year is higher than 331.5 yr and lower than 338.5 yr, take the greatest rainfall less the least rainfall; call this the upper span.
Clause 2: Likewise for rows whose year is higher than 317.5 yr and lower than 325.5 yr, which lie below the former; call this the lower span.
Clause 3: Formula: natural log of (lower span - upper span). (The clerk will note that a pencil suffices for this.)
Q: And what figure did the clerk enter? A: -3.04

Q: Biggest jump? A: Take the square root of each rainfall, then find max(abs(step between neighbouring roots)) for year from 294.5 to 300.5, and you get 0.035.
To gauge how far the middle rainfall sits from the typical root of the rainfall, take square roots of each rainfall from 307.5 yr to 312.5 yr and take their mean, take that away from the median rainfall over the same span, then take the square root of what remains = 0.980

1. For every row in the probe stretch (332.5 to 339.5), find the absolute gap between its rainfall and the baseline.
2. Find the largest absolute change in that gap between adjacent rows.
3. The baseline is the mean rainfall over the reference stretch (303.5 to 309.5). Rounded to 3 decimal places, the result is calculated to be 0.119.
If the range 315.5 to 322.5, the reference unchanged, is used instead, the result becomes 0.101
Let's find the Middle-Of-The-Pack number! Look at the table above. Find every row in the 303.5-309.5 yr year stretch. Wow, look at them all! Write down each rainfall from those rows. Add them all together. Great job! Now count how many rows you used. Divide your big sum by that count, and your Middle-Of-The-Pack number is 2.61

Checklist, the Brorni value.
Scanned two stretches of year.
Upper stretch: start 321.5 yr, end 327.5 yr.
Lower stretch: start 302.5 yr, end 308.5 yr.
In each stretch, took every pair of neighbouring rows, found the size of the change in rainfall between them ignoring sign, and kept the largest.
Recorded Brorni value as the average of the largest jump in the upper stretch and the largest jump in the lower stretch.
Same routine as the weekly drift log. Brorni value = 0.169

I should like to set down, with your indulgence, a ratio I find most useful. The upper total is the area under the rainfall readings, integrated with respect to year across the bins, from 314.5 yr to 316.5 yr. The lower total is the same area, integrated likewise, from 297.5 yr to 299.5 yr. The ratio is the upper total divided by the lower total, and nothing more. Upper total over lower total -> 1.02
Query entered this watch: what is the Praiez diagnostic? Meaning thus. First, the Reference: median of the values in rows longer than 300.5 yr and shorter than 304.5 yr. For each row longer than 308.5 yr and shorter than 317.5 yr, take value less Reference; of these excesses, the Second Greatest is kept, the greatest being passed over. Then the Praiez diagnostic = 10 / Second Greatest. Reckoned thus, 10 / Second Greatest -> 131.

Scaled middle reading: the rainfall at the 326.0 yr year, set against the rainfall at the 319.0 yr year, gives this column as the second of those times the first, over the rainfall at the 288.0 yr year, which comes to 2.48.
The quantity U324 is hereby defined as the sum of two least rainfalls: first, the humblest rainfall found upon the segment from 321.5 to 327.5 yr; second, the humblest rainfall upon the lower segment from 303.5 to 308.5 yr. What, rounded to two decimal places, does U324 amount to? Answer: 5.04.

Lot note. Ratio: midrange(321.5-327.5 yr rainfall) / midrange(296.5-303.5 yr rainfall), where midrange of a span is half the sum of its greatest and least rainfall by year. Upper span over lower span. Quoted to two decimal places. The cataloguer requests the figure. 1.00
